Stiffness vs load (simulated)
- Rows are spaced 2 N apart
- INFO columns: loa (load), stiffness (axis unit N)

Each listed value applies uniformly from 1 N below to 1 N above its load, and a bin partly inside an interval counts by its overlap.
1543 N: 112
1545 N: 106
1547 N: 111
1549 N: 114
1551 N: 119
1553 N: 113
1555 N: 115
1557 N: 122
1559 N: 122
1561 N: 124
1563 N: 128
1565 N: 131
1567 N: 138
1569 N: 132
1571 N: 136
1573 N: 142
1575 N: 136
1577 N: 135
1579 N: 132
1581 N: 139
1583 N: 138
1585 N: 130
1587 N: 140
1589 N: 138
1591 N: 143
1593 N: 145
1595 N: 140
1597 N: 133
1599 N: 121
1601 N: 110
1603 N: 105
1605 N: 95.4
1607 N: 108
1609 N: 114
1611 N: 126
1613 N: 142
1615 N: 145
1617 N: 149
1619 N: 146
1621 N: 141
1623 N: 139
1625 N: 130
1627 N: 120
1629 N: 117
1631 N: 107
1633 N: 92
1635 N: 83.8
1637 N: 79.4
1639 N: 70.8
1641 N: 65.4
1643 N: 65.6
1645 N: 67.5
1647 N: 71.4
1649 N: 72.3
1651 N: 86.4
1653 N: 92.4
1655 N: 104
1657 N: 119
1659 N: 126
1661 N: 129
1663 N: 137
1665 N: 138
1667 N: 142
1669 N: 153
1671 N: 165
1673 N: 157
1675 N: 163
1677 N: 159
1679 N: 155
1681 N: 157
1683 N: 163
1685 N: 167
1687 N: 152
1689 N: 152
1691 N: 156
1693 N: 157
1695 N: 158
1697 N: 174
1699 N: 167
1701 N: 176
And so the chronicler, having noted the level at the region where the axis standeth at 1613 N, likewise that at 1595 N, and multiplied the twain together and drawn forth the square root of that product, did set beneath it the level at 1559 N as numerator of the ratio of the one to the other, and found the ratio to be 0.87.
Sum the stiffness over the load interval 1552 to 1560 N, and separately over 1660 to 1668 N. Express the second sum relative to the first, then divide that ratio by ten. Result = 0.116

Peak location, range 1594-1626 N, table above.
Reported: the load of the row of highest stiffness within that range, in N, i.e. 1617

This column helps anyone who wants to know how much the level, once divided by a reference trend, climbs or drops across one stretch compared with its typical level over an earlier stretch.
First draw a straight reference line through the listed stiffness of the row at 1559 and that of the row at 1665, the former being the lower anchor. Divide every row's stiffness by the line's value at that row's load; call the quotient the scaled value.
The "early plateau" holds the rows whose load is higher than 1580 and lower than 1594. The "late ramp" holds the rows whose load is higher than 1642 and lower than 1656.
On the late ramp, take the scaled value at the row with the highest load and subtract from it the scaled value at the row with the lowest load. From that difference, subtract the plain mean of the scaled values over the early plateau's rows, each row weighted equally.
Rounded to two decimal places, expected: -0.83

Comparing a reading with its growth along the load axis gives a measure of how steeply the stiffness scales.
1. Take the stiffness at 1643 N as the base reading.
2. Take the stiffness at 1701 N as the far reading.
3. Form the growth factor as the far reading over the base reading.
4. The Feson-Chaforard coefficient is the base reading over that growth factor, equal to 24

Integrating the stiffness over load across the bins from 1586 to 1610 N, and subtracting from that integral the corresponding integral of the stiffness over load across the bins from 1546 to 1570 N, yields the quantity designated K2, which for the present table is 47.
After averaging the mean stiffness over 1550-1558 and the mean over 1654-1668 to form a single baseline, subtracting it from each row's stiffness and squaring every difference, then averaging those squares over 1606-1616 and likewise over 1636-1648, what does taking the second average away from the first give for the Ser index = -2547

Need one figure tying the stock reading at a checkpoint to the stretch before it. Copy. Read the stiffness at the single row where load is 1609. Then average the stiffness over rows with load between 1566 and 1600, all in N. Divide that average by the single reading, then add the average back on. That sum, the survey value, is 138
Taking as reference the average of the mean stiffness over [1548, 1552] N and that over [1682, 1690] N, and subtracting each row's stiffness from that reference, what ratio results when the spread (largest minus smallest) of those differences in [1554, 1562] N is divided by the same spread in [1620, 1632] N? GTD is 0.26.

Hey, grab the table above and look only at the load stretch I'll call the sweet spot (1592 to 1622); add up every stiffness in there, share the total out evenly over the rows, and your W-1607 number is 128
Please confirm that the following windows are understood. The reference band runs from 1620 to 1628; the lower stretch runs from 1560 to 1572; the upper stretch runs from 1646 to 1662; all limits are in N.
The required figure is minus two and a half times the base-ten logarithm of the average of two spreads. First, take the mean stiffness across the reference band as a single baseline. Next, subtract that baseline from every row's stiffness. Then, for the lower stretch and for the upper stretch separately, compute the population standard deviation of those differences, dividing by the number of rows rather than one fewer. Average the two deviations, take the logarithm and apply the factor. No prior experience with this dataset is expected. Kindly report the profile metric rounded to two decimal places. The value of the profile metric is -2.80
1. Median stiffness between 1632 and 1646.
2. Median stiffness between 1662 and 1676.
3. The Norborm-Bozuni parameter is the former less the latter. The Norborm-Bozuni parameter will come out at -82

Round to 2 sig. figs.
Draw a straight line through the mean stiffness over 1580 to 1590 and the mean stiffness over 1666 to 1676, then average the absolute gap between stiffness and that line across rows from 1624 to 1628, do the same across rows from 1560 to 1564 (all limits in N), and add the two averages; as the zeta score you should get 27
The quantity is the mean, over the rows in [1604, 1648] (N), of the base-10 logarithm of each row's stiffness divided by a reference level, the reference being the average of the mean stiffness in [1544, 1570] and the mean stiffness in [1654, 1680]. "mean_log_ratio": -0.103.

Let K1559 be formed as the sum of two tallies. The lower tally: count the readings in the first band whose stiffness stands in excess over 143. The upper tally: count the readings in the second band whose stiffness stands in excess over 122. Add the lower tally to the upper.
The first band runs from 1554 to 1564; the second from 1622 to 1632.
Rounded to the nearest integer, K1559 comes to 2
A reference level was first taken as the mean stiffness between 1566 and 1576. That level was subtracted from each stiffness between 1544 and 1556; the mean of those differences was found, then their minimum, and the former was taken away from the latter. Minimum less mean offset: -7.0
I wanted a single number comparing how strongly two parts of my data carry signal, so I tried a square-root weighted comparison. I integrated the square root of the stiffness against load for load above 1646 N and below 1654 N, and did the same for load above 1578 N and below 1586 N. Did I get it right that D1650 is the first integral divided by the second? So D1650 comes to 0.77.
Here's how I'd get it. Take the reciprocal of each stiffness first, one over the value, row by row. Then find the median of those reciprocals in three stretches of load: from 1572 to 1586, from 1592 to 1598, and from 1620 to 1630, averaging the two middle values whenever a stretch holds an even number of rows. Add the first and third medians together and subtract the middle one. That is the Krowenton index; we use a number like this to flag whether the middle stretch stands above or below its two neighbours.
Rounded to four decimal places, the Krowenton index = 0.0079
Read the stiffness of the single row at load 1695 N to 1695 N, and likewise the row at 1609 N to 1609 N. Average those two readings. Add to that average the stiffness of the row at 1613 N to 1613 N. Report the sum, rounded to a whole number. 278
